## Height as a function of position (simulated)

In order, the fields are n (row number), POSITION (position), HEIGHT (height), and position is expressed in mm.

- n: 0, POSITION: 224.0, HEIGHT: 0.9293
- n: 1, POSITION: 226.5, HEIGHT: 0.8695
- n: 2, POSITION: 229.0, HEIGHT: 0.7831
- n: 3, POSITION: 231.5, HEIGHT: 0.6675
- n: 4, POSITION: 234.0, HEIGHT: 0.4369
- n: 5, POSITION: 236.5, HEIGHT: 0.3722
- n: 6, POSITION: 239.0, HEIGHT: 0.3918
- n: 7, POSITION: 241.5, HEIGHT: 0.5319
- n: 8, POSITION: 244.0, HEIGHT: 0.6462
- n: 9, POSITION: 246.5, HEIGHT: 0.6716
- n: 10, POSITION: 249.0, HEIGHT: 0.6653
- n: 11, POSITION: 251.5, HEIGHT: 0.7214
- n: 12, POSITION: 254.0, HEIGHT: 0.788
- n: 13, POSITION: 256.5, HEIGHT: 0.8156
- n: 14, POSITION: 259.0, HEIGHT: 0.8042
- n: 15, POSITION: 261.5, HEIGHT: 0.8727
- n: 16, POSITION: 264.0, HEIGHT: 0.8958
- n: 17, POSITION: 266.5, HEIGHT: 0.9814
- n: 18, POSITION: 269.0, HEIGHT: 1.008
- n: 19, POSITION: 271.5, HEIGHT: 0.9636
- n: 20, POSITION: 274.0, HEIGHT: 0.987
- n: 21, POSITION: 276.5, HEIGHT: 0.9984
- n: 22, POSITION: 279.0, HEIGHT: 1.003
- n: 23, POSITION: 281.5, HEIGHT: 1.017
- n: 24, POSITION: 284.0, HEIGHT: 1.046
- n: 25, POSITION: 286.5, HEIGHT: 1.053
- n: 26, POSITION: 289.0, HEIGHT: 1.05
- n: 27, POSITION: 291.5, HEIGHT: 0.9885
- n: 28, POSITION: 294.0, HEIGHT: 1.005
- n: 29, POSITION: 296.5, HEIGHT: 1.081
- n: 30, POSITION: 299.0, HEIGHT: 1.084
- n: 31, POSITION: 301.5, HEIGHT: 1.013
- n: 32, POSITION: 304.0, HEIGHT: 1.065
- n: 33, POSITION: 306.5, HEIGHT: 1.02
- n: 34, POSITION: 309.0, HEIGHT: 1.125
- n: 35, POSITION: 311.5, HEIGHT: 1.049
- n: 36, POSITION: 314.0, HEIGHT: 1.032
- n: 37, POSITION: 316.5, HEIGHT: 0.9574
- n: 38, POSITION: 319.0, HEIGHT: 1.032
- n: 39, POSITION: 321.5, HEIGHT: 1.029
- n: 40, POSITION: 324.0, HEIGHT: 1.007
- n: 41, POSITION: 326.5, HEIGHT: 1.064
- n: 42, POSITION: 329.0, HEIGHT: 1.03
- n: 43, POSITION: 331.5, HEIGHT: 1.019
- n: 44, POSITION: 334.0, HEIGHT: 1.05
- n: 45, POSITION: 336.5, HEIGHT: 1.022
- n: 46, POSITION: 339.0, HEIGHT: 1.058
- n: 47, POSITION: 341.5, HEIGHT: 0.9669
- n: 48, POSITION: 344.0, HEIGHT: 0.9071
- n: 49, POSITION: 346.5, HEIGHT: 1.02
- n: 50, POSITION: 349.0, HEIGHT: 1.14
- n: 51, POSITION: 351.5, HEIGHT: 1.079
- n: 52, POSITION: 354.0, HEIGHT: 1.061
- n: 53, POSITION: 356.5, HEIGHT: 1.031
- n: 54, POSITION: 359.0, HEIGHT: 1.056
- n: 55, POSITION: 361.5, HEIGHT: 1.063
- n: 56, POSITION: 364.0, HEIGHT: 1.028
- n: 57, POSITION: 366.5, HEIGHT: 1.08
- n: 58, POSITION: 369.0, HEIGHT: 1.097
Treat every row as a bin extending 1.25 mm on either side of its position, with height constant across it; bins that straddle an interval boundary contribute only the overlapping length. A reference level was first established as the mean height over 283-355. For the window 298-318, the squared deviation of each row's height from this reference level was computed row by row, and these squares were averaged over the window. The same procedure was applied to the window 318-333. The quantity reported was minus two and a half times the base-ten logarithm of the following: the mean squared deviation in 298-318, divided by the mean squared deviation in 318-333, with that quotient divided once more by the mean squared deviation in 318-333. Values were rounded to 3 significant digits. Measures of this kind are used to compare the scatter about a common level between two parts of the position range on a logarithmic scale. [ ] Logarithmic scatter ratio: -10.7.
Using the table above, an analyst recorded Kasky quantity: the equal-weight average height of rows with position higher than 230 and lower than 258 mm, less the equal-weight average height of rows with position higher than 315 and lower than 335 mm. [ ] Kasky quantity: -0.41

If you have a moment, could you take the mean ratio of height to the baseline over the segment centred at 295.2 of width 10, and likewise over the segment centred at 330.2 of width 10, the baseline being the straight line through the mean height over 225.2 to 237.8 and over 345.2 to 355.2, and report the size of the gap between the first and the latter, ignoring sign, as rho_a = 0.16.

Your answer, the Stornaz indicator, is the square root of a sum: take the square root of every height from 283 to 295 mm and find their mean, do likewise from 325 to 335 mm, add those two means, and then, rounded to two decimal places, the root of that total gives 1.43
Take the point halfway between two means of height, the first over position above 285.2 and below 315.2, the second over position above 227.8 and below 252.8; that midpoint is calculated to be 0.82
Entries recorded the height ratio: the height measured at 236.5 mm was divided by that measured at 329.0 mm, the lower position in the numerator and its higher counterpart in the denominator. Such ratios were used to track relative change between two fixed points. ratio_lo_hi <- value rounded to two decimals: 0.36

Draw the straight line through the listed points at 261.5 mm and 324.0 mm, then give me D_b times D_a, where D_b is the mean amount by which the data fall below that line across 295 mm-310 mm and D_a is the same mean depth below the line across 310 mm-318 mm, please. 0.003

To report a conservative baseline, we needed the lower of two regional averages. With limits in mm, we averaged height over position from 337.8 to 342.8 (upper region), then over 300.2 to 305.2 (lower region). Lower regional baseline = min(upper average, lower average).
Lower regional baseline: 1.01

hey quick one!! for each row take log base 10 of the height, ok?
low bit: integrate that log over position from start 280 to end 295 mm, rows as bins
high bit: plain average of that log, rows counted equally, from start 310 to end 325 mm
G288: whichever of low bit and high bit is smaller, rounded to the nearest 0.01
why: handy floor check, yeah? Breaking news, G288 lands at 0.01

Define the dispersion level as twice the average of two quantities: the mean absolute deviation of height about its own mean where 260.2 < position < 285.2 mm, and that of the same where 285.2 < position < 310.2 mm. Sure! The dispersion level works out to 0.073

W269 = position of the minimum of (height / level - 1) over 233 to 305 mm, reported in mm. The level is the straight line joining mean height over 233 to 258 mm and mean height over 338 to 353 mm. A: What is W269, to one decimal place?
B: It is 236.5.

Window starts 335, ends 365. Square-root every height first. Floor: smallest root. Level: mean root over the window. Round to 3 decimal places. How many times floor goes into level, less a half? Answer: 0.568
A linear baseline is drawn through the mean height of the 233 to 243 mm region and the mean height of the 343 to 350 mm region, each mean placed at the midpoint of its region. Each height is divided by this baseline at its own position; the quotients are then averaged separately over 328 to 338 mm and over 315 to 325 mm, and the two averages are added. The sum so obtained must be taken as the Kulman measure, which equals 2.23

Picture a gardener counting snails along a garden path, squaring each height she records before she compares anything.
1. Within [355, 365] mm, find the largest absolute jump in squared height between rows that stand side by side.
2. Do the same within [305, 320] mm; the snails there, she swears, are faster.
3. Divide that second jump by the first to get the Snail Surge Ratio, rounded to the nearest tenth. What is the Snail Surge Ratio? 3.1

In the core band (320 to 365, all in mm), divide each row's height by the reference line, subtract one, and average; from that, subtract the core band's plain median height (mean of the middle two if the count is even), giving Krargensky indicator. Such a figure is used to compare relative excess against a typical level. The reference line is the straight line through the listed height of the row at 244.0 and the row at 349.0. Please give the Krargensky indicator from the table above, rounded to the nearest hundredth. -1.10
